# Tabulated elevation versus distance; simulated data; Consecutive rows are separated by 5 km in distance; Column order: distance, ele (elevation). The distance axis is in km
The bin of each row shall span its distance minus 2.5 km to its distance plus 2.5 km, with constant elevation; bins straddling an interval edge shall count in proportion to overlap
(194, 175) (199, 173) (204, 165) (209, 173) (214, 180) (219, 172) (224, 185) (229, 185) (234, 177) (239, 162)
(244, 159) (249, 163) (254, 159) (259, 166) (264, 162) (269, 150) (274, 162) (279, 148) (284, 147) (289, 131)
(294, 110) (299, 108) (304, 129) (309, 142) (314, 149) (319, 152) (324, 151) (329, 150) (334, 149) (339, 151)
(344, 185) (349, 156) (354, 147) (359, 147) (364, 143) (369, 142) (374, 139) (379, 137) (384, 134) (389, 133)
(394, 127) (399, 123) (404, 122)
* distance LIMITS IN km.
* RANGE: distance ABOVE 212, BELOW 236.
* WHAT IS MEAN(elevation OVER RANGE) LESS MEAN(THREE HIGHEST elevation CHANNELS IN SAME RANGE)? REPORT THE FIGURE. -3.5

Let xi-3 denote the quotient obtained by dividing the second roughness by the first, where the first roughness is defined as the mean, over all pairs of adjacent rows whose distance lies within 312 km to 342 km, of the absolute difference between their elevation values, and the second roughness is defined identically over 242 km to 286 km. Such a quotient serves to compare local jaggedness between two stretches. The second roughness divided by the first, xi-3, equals 4.5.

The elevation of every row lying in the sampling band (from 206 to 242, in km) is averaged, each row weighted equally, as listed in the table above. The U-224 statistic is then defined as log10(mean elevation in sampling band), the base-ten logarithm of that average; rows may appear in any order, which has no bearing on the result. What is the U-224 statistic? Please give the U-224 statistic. 2.25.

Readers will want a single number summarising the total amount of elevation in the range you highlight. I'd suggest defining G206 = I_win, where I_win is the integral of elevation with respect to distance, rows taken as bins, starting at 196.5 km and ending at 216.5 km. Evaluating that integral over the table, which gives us 3455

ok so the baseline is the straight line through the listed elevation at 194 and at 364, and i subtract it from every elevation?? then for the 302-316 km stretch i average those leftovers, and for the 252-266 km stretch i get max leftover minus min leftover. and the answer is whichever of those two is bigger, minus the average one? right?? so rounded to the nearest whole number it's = 21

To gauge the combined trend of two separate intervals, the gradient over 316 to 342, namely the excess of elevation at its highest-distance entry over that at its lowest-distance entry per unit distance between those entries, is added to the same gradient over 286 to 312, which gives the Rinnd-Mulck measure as 0.5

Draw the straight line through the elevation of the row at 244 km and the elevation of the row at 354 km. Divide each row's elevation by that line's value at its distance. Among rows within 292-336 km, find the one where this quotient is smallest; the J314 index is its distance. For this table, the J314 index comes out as 299 km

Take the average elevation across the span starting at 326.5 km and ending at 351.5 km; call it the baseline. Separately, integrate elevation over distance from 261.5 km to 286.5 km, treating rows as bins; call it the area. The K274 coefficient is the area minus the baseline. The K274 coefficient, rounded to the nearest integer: 3687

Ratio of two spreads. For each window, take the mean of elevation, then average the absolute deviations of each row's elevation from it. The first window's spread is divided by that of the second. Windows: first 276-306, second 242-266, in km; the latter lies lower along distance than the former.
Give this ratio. 5.9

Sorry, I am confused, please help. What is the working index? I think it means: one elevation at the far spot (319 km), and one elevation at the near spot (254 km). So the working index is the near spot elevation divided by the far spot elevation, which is 1.05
